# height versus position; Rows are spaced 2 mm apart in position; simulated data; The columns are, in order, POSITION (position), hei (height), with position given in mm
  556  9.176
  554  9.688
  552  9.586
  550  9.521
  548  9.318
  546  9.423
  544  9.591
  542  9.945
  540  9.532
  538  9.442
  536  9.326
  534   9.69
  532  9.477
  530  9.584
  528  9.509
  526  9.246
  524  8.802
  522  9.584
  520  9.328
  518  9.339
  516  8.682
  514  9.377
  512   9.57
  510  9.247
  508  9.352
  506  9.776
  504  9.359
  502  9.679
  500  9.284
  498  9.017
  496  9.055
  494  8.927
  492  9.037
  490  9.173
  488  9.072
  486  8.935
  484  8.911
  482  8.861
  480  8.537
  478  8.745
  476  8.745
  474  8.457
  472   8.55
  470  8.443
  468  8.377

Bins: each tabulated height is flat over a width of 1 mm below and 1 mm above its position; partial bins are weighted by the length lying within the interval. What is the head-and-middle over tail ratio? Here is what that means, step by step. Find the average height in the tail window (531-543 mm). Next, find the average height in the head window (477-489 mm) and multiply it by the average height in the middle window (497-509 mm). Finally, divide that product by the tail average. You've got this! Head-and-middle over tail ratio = 8.70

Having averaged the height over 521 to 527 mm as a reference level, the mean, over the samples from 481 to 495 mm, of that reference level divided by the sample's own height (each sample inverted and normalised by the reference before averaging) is 1.02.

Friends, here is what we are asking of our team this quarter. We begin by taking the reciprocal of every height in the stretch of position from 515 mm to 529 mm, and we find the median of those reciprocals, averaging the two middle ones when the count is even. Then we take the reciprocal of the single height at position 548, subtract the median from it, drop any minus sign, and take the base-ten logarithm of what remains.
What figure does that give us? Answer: -3.9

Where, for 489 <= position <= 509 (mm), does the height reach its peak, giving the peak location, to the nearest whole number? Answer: 506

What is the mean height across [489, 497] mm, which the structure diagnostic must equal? 9.0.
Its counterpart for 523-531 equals 9.3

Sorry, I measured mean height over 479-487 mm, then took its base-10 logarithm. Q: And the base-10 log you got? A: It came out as 0.945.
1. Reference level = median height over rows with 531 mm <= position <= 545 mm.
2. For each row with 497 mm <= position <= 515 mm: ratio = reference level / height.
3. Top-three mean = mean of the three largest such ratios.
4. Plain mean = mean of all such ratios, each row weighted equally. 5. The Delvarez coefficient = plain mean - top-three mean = -0.0244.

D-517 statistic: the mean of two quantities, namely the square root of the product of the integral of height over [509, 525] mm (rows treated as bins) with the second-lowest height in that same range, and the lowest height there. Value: 22.4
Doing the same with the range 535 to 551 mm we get 23.5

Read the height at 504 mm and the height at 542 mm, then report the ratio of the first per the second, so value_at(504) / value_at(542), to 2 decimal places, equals 0.94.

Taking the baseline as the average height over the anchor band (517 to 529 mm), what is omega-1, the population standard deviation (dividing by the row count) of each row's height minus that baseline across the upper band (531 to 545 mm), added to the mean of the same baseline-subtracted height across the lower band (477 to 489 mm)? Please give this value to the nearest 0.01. -0.27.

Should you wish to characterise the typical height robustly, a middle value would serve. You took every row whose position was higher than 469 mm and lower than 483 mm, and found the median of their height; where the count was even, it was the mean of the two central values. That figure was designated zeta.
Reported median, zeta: 8.55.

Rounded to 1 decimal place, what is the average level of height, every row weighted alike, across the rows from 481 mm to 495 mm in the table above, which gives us 9.0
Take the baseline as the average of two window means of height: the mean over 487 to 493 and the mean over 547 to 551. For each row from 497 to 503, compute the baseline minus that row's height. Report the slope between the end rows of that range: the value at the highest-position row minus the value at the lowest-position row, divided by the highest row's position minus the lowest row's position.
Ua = -0.17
